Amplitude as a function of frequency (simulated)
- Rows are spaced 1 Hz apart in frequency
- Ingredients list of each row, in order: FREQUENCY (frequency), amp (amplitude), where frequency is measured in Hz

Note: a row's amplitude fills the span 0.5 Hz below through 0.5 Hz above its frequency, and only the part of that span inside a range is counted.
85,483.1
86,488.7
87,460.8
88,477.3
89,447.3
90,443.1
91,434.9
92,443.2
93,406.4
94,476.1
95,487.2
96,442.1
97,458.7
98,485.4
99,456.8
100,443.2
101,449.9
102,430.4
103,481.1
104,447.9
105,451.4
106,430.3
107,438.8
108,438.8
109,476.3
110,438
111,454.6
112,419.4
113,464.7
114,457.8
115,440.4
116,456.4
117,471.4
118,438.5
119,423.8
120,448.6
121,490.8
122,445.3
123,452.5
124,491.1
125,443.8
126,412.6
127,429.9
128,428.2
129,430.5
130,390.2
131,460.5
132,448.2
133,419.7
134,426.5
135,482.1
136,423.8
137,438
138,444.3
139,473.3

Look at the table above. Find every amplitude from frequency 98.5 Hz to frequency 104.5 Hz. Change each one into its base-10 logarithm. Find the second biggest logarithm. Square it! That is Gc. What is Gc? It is 7.074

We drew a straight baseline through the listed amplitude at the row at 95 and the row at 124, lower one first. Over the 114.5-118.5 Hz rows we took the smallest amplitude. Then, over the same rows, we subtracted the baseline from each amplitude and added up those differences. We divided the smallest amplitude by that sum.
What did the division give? -2.85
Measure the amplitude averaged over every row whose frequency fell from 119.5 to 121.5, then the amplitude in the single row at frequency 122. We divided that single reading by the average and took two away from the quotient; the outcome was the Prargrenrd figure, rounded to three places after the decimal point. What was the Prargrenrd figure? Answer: -1.052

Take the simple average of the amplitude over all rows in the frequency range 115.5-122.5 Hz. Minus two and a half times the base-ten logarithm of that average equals -6.64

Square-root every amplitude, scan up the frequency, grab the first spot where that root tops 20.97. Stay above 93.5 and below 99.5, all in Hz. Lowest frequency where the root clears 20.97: 94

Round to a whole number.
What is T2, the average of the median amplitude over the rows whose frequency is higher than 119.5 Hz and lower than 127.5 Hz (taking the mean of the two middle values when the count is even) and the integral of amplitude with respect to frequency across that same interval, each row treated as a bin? 2031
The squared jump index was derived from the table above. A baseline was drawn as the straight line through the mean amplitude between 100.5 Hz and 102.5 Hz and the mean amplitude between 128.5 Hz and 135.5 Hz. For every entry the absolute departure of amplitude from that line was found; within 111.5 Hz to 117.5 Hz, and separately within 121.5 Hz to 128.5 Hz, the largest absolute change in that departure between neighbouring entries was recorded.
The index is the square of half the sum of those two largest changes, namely 1039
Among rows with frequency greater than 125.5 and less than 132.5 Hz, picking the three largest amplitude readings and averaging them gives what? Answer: 446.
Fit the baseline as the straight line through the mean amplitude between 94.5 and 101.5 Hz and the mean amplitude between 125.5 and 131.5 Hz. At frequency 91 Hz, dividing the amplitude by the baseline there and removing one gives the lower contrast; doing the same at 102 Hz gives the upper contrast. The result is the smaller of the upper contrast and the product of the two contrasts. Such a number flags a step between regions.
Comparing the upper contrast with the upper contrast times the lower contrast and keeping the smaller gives -0.056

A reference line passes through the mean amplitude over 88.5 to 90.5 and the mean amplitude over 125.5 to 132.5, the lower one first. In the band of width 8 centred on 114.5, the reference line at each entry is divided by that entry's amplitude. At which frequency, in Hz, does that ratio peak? 112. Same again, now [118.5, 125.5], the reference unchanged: 119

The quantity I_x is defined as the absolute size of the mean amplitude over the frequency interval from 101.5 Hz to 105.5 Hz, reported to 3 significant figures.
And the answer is 453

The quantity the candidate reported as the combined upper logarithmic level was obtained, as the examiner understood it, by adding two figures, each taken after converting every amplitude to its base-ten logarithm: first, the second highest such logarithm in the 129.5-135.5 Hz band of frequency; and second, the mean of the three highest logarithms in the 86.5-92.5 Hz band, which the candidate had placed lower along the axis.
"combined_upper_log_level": 5.33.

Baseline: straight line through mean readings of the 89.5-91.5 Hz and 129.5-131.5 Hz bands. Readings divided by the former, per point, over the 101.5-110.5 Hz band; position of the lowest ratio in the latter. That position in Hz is 102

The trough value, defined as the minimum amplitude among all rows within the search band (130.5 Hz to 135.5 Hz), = 419.7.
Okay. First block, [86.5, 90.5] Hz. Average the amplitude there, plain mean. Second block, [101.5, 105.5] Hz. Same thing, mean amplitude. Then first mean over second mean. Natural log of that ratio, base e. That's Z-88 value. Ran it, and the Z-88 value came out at 0.010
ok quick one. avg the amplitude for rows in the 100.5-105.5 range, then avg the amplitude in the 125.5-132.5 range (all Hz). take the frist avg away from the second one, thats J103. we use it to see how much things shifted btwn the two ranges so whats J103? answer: -24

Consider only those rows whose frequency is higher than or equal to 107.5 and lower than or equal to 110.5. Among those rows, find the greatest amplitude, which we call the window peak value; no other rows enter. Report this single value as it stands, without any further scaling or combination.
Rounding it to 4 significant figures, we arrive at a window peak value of 476.3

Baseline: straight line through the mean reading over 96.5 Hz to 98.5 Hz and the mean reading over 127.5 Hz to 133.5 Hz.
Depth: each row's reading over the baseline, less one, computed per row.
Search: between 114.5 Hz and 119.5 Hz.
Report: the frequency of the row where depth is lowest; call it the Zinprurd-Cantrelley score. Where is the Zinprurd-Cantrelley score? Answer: 119 Hz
